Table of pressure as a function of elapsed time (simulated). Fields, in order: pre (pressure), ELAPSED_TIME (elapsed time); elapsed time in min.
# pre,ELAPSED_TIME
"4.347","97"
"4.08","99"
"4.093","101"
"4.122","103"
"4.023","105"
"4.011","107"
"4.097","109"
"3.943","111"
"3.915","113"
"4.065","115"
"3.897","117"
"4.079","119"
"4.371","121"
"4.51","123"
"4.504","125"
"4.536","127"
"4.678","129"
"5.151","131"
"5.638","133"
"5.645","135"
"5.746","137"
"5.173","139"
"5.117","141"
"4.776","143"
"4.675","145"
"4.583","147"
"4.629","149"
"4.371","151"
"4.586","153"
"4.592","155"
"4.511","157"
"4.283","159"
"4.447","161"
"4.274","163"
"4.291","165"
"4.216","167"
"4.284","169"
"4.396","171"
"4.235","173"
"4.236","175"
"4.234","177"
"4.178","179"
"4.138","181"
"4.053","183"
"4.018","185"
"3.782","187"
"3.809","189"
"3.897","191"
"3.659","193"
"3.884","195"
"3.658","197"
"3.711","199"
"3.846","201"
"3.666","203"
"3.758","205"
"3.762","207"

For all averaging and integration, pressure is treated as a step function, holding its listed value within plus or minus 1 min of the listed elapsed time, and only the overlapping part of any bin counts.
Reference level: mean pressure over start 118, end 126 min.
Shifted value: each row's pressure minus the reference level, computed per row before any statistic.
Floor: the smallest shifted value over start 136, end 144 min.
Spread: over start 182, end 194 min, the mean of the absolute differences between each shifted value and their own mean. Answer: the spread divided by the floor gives 0.3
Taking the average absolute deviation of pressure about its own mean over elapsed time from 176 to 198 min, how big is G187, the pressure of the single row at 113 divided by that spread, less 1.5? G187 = 22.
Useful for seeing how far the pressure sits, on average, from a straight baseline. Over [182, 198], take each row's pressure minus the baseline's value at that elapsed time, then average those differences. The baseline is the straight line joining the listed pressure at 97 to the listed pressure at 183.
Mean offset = -0.2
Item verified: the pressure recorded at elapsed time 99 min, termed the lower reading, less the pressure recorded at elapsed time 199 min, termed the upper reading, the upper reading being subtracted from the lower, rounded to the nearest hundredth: 0.37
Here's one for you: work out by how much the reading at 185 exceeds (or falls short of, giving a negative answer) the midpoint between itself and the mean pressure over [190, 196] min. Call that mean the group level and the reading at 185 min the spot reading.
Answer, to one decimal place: 0.1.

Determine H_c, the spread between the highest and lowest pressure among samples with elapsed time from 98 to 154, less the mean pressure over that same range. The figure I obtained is -2.69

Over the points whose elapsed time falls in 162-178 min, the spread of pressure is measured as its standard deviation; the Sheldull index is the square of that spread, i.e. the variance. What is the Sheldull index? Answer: 0.003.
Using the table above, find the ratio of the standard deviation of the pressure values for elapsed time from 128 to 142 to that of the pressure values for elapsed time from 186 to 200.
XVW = 3.9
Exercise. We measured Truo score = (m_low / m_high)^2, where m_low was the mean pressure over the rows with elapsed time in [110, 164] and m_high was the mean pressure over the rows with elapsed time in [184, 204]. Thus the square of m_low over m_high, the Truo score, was 1.48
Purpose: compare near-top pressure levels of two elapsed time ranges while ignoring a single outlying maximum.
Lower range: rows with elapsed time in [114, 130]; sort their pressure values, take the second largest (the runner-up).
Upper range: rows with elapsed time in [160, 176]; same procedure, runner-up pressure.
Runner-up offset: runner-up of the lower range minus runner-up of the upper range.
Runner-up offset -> 0.1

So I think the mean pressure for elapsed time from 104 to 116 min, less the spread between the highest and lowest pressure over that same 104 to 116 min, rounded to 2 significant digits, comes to 3.8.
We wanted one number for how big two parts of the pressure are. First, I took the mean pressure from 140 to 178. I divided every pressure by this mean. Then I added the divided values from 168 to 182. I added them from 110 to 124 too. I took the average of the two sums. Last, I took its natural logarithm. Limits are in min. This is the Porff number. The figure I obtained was 1.88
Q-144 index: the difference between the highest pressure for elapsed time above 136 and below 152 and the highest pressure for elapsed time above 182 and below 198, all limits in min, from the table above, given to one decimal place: 1.7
